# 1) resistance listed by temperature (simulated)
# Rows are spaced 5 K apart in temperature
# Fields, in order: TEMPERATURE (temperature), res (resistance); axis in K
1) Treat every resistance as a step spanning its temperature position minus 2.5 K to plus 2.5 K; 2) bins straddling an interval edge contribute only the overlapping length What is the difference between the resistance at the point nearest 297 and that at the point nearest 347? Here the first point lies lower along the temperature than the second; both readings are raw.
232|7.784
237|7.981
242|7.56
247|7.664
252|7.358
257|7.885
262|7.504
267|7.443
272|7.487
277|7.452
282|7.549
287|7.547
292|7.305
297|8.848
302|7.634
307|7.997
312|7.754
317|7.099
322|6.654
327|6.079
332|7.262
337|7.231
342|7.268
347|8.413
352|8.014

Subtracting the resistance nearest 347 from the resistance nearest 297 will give 0.4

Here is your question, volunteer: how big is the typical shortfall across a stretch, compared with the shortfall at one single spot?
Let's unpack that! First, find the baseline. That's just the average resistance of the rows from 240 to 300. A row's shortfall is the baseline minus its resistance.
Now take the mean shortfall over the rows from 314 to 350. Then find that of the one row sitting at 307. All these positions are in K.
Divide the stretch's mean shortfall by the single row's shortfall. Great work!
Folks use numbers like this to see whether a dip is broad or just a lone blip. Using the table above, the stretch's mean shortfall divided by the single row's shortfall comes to -1.3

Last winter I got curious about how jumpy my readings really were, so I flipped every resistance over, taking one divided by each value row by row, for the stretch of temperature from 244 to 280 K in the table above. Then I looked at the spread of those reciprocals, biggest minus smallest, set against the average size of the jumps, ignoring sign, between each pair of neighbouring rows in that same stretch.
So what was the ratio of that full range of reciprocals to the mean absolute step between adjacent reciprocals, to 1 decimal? 2.3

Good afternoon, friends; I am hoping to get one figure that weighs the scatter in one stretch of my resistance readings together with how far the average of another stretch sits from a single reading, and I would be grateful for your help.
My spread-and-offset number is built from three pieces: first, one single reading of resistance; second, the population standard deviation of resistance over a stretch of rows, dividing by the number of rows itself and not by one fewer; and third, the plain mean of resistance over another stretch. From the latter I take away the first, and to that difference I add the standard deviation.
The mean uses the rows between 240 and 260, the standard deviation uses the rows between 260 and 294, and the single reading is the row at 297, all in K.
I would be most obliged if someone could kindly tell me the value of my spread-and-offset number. -1.2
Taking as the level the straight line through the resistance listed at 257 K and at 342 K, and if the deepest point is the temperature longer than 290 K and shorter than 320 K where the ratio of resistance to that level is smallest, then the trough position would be 317 K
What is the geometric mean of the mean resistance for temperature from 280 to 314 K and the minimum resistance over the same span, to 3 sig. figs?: 7.55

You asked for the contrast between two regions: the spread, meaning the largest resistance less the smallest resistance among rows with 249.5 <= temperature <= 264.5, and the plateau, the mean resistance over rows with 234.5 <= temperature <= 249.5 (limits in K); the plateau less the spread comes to 7.21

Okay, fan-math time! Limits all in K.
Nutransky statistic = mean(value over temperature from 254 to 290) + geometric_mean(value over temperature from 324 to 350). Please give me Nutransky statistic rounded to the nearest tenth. 14.8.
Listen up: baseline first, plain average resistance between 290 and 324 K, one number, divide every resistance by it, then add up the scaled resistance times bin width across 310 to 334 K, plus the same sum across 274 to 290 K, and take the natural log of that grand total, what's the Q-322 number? 3.63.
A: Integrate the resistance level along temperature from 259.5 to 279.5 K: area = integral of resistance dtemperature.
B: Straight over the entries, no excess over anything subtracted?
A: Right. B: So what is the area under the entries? 149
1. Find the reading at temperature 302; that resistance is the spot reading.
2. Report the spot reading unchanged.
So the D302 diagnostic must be 7.634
